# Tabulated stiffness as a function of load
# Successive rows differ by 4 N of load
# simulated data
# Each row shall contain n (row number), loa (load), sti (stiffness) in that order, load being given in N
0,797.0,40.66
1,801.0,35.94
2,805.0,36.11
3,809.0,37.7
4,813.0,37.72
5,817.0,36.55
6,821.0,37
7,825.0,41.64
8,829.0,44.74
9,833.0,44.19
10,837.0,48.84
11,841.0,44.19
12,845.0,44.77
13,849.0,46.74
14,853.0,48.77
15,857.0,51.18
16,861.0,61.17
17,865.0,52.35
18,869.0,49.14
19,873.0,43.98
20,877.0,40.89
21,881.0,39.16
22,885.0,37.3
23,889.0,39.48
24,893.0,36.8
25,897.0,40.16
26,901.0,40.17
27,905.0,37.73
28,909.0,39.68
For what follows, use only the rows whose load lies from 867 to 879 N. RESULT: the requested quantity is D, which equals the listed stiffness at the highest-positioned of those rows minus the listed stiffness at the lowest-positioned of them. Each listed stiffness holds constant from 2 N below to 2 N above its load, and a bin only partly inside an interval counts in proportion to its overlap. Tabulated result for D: -8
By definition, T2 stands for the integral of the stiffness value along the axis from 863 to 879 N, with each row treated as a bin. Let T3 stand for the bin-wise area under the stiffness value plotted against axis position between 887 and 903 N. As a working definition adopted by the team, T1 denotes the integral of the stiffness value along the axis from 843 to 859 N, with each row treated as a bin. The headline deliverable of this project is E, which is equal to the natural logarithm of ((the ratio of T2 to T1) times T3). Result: 6.41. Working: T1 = 766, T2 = 745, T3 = 626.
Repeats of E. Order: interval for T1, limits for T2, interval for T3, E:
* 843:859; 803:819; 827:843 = 6.33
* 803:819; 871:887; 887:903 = 6.53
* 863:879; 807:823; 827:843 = 6.37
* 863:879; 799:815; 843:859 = 6.41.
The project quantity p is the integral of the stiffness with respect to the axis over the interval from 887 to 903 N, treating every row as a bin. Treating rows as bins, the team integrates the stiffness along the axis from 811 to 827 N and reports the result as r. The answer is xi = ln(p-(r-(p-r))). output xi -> 3.39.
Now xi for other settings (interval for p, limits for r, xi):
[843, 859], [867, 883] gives 4.99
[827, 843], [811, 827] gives 5.45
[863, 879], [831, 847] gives 3.55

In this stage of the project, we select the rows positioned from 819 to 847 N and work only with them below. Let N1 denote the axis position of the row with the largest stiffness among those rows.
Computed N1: 837.0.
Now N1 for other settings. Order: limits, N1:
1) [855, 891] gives 861.0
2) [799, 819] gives 813.0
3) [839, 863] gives 861.0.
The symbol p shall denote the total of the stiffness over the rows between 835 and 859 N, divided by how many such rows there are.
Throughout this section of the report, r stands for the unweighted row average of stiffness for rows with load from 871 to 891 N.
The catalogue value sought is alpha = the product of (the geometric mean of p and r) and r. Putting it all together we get 1753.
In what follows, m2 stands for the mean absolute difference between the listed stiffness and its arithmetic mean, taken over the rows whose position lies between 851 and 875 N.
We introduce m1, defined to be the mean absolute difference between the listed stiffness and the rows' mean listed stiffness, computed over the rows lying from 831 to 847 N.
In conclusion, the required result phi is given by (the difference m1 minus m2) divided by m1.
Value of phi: -1.3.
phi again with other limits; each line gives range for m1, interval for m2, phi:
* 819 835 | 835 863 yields -0.5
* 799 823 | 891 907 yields -1.3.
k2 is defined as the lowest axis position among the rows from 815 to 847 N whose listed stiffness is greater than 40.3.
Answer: 825.0 N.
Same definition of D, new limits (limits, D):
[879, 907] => -1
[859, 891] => -22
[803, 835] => 8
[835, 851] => -2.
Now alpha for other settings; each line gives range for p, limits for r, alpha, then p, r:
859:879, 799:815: 1575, 50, 37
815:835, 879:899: 1531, 41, 39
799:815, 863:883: 1839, 37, 45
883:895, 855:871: 2405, 38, 53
